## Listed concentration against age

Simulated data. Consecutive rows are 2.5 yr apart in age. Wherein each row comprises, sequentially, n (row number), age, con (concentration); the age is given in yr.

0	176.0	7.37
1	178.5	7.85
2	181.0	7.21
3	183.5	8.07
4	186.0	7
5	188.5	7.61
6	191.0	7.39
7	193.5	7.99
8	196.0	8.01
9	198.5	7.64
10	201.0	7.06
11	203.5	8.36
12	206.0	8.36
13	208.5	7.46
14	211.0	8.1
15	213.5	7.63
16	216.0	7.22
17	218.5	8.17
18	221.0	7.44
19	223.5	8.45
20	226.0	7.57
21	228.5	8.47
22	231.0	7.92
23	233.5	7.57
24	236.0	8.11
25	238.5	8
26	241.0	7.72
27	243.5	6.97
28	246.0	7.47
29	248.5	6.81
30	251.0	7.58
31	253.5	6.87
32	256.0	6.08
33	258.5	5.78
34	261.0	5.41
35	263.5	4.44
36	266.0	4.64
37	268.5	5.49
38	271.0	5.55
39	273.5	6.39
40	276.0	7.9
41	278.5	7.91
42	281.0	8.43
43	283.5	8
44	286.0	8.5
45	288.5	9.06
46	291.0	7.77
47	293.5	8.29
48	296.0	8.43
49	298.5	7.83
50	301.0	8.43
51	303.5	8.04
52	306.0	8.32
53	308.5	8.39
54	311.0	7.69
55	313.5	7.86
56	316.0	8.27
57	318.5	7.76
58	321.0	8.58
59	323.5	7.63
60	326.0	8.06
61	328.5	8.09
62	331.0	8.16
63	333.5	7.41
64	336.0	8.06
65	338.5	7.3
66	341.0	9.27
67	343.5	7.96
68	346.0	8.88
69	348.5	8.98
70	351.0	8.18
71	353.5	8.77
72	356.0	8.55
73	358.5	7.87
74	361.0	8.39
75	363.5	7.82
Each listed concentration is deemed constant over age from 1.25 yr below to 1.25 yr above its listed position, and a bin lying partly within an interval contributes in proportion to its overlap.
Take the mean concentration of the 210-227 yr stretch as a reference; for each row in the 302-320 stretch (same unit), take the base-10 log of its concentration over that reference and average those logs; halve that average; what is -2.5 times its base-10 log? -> 5.4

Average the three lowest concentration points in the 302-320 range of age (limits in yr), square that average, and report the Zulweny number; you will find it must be 60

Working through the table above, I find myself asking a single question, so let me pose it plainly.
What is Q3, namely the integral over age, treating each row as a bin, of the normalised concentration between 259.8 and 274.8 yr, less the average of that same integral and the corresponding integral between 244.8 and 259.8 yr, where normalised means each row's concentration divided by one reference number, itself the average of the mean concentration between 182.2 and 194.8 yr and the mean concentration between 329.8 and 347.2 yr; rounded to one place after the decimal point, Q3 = -1.4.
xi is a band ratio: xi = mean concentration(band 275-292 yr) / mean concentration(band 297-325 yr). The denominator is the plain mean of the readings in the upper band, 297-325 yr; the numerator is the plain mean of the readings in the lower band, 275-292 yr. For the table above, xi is 1.02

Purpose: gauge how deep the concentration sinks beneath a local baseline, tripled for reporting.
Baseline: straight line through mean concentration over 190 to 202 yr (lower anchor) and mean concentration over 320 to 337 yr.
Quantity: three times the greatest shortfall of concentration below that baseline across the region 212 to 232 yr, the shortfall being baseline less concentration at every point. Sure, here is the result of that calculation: 1.4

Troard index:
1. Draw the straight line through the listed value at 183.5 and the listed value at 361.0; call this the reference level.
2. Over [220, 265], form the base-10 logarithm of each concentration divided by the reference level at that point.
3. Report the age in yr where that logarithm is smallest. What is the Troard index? 263.5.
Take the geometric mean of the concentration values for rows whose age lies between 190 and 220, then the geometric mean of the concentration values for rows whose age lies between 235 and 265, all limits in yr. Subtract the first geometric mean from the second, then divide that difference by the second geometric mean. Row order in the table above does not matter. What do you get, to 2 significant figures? -0.16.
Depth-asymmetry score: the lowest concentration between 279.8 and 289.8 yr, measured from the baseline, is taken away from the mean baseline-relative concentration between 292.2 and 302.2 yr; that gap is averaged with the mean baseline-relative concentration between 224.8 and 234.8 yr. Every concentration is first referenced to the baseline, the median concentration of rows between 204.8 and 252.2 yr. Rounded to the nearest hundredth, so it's 0.25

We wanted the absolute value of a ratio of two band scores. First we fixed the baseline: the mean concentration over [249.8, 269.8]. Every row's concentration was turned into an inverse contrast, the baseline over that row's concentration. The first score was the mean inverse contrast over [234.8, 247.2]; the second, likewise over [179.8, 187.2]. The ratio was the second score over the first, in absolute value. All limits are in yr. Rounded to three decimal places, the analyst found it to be 1.031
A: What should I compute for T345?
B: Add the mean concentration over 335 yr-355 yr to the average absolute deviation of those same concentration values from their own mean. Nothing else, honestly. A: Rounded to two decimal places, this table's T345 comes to 8.98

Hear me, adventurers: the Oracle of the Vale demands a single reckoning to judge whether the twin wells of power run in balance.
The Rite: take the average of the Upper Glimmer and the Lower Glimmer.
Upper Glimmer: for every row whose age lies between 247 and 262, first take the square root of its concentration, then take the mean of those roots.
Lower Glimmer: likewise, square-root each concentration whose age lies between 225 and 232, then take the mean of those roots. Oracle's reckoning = 2.68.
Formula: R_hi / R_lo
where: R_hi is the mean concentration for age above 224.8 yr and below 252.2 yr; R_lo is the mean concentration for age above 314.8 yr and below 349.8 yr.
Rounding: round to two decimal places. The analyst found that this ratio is 0.94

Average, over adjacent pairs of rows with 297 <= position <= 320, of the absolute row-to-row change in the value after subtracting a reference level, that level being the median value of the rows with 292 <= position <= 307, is 0.39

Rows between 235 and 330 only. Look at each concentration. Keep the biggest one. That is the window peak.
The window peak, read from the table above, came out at 9.06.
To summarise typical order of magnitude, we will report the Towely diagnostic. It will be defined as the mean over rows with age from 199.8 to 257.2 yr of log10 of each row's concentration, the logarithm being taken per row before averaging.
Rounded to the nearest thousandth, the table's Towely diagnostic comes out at 0.881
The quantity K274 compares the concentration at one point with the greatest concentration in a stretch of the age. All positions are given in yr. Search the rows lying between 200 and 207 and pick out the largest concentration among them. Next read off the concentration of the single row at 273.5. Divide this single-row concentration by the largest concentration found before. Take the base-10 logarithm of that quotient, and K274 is -0.12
